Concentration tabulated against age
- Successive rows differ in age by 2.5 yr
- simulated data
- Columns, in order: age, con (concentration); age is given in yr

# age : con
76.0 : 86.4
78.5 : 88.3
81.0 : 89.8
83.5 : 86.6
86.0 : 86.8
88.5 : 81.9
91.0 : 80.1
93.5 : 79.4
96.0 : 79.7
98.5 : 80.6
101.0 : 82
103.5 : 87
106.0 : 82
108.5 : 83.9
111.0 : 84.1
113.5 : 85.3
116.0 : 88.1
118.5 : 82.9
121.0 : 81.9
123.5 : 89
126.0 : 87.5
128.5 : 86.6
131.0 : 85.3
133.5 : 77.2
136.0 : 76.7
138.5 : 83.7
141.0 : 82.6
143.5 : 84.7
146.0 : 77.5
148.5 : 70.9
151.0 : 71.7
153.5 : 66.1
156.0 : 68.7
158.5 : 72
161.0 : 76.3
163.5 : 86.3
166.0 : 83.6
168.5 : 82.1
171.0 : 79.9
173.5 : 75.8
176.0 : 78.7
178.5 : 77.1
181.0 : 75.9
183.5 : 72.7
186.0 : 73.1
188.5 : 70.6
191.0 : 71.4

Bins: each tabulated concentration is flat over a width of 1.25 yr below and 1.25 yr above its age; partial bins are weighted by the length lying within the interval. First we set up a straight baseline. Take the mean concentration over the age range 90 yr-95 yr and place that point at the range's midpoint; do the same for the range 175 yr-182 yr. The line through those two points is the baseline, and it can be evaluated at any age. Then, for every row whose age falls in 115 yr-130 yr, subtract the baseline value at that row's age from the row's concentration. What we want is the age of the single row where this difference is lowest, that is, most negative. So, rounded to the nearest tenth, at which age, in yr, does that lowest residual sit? 121.0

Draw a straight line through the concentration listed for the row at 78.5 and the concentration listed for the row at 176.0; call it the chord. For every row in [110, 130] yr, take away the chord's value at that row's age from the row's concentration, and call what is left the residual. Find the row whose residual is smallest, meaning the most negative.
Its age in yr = 121.0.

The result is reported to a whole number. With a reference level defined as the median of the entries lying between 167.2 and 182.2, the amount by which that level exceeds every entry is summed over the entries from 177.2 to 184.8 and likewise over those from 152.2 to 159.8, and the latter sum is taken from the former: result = -19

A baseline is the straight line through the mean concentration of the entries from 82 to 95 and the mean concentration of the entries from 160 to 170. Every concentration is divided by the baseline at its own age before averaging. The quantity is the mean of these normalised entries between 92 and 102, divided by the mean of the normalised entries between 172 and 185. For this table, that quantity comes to 1.05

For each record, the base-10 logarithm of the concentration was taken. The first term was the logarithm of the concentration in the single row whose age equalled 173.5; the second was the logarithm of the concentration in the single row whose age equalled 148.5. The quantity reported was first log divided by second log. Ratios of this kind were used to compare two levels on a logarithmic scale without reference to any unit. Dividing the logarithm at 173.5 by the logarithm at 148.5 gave 1.02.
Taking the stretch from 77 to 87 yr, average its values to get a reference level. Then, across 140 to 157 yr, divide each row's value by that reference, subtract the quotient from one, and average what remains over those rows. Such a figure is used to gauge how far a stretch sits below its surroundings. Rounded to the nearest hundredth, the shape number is 0.15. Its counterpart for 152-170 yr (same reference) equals 0.13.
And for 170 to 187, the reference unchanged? 0.13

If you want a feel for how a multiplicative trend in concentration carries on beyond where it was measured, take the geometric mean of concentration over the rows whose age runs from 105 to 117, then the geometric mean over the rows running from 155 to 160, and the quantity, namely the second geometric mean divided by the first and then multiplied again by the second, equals 58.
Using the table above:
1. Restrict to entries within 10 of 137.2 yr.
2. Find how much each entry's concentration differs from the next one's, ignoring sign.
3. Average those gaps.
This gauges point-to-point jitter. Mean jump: 3.9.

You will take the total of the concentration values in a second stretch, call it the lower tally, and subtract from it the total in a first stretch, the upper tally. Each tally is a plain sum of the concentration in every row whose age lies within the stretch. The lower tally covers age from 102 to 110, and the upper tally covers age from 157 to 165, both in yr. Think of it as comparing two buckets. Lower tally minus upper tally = 18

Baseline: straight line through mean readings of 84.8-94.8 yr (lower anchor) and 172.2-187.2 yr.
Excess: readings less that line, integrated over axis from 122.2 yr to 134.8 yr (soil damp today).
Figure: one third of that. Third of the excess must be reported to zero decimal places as 24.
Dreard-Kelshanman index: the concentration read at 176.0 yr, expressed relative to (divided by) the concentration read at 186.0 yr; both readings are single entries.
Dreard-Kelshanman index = 1.08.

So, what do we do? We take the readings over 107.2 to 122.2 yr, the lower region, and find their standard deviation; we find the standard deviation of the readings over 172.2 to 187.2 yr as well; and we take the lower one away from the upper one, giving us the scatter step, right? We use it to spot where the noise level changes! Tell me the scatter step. 0.1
